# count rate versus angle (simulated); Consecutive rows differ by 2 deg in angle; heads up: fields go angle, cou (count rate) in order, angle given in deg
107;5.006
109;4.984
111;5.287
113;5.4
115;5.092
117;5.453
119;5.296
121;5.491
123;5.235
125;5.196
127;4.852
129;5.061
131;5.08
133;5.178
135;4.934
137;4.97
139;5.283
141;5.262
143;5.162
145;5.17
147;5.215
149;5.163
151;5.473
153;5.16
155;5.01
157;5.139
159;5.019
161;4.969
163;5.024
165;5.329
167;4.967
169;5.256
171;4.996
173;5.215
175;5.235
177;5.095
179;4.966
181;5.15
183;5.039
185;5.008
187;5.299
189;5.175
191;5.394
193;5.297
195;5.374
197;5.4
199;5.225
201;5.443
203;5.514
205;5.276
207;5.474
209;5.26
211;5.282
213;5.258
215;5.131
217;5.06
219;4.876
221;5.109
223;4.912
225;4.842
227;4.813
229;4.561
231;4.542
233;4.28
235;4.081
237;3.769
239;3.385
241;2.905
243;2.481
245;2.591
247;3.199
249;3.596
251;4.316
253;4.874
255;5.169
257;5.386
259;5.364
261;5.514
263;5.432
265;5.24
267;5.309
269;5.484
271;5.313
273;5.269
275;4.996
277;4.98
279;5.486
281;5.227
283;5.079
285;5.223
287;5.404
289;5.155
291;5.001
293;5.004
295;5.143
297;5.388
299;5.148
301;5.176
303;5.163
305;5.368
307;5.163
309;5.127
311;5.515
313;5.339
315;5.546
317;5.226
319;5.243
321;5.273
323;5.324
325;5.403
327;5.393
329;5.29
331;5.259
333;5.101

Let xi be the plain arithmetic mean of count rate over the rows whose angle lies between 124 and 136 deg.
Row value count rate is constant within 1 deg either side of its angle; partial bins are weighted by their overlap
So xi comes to 5.05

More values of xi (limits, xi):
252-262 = 5.26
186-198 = 5.32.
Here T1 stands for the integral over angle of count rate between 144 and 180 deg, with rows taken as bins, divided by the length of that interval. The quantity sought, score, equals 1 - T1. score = -4.13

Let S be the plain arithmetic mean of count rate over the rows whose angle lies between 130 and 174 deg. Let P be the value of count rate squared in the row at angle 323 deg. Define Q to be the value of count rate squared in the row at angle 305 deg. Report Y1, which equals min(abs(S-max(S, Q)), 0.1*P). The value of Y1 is 2.8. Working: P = 28.3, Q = 28.8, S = 5.14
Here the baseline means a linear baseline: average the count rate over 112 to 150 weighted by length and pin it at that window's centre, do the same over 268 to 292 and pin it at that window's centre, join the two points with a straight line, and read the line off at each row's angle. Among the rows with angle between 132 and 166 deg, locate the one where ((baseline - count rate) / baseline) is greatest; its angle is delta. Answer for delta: 135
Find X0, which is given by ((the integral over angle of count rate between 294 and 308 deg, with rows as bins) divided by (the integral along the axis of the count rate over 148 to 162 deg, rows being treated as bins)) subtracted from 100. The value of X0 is 98.98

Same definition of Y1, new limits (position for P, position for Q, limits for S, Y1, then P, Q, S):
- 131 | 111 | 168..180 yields 2.6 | 25.8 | 28.0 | 5.13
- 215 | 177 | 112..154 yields 2.6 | 26.3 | 26.0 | 5.20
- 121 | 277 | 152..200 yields 3.0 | 30.2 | 24.8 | 5.16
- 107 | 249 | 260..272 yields 2.5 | 25.1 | 12.9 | 5.38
